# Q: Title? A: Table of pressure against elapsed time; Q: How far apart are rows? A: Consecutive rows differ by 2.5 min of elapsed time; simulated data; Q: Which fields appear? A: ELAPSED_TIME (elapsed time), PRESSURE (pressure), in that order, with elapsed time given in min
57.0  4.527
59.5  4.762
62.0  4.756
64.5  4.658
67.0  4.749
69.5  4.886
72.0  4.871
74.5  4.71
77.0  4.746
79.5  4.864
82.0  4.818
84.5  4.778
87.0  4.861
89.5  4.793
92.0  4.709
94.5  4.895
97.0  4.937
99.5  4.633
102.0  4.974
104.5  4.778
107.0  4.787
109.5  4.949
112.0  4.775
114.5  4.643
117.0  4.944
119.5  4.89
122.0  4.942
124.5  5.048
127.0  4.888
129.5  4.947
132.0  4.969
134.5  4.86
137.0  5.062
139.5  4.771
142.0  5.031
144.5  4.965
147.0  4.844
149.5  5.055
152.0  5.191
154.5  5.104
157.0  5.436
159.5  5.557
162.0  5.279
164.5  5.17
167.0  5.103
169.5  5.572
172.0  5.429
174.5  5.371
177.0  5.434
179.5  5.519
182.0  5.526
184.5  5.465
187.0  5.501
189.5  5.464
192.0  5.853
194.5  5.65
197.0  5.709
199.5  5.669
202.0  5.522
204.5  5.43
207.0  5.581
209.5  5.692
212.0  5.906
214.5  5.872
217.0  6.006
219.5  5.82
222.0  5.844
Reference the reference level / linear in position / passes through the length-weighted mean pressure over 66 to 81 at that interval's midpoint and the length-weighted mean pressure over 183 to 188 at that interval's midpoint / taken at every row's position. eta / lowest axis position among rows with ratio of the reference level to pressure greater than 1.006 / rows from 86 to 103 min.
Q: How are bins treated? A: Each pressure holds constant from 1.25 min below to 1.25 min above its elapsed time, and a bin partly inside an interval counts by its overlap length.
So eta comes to 89.5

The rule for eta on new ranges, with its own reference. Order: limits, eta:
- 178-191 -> 189.5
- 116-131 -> 117.0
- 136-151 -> 137.0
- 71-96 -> 74.5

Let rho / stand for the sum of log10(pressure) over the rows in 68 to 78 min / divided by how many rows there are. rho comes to 0.681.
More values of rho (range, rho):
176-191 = 0.739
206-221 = 0.764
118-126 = 0.695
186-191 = 0.739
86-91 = 0.684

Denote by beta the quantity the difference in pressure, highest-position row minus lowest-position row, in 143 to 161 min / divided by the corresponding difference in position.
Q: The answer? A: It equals 0.039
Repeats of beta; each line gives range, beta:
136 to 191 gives 0.008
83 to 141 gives 0.000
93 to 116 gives -0.013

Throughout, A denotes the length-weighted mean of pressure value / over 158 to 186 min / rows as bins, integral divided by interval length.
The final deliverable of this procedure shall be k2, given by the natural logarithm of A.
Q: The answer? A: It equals 1.69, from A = 5.4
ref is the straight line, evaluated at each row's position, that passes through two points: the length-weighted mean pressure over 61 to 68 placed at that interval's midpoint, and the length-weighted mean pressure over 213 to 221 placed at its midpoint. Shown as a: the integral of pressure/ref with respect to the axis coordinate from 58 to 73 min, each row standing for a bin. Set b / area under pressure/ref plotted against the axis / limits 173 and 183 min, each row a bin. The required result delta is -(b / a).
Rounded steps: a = 15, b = 9.8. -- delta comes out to -0.6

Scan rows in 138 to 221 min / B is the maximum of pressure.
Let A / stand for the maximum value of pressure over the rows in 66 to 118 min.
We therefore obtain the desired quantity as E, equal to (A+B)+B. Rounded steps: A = 4.974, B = 6.006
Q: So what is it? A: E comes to 17.0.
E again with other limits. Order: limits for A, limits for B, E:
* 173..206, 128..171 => 17.0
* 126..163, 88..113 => 15.5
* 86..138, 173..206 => 16.8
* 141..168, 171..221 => 17.6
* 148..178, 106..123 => 15.5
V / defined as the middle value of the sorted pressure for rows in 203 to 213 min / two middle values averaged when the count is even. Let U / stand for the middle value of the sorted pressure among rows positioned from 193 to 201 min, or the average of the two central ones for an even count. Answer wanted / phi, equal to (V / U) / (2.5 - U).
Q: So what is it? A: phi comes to -0.31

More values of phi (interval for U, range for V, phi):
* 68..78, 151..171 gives -0.47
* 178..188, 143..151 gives -0.30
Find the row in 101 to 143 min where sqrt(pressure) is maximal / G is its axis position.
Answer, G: 137.0 min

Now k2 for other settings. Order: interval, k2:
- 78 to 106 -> 1.57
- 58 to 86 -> 1.56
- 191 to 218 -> 1.74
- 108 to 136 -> 1.59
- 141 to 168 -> 1.64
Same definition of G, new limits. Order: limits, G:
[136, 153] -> 152.0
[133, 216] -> 212.0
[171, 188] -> 182.0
